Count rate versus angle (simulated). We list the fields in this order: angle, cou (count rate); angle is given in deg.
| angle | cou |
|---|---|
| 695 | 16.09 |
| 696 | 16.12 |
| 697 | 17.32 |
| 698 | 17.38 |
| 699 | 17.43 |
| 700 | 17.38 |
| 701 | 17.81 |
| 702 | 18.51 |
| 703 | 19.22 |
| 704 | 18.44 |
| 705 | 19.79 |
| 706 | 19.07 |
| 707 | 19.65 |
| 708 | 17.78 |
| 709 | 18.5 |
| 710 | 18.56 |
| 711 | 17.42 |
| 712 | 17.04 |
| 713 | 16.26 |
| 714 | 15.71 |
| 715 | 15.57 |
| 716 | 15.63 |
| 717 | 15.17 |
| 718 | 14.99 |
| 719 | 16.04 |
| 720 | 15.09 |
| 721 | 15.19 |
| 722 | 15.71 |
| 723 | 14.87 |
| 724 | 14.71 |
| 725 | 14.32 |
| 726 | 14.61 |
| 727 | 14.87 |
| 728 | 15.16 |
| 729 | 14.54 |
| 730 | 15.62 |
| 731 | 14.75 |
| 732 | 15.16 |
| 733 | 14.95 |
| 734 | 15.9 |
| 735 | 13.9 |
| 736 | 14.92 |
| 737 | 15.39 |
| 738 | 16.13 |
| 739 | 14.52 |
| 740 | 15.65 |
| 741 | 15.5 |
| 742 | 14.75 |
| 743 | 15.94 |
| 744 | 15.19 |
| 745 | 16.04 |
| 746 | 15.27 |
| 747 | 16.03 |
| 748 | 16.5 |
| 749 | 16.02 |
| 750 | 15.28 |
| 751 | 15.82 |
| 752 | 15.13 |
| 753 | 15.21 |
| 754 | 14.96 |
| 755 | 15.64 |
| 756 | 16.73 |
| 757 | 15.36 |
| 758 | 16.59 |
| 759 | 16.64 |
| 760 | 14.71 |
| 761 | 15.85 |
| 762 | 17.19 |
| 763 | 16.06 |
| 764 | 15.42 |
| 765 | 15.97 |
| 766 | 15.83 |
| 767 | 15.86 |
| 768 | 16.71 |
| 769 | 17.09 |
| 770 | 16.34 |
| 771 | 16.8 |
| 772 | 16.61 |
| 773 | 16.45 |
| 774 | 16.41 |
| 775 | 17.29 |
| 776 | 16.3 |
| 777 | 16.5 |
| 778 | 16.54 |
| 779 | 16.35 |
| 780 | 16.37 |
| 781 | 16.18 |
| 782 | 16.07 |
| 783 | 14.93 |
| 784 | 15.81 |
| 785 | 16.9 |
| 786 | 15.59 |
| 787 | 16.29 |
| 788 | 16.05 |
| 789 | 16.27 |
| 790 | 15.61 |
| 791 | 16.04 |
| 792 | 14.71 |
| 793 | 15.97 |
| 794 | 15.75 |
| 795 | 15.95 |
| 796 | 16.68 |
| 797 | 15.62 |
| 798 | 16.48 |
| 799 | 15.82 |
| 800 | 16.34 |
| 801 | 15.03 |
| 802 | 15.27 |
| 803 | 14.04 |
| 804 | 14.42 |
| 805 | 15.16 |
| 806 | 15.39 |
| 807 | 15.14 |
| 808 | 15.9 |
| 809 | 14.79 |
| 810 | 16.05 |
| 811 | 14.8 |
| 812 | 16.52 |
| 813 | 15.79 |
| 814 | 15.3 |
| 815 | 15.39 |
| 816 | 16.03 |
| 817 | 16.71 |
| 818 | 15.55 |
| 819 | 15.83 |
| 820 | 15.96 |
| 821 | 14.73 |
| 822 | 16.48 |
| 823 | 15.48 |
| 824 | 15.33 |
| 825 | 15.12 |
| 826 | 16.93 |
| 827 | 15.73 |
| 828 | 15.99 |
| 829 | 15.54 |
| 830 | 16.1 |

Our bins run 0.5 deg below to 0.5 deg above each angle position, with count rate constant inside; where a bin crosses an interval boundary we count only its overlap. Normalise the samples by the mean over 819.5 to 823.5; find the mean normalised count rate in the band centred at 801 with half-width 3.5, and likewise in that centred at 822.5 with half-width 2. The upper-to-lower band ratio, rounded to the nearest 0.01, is 1.01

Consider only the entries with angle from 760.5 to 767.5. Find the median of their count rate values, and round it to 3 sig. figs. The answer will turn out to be 15.9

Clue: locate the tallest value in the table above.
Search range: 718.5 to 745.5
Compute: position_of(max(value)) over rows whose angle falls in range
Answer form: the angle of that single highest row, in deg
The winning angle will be 738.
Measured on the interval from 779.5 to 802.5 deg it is 785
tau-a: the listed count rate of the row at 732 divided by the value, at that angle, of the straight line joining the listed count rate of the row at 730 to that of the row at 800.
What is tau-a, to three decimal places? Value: 0.969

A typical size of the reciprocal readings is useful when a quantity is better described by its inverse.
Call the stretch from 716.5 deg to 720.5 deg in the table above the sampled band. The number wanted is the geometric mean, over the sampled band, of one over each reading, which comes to 0.0653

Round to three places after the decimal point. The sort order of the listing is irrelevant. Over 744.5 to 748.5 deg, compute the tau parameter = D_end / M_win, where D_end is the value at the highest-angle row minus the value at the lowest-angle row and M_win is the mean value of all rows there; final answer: 0.029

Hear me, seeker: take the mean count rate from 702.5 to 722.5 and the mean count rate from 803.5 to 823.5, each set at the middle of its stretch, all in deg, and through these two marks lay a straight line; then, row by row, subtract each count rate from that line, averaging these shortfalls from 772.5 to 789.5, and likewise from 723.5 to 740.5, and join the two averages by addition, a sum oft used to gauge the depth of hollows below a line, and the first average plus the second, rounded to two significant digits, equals 1.5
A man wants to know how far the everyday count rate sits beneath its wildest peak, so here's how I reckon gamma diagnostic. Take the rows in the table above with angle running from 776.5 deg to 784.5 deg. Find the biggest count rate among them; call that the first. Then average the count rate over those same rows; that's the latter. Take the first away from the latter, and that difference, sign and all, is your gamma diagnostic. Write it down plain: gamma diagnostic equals -0.45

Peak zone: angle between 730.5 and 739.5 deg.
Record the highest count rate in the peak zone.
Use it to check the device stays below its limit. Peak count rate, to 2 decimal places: 16.13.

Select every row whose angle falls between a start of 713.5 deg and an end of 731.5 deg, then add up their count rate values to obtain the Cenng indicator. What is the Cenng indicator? 273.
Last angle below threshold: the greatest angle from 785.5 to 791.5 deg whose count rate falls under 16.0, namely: 790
